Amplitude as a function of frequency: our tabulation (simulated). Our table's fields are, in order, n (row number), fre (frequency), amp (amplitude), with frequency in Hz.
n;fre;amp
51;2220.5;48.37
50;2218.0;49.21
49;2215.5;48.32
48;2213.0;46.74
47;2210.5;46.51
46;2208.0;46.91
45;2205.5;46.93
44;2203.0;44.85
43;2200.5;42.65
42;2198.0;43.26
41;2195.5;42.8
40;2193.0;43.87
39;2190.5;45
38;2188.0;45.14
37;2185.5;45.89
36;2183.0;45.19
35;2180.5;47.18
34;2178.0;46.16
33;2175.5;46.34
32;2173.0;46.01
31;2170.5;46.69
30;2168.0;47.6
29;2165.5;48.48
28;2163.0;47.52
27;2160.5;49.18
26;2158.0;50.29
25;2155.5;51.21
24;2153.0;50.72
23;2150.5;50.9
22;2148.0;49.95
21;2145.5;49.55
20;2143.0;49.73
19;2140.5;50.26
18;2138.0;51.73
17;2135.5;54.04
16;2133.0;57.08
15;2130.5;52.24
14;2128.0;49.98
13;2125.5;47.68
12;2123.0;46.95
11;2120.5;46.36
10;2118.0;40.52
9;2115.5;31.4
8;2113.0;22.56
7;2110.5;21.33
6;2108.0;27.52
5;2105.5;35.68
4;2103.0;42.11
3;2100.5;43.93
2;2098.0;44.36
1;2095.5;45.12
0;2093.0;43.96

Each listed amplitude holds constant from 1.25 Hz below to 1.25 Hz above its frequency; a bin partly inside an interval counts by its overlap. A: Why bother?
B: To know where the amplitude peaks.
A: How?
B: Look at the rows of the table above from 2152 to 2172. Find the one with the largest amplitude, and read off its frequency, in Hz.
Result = 2155.5 Hz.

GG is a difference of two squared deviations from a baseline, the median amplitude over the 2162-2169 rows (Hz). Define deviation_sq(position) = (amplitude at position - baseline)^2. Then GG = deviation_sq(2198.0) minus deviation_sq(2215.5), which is 18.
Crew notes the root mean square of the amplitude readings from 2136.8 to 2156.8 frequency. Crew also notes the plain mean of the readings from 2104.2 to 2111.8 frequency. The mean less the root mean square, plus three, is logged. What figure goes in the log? -19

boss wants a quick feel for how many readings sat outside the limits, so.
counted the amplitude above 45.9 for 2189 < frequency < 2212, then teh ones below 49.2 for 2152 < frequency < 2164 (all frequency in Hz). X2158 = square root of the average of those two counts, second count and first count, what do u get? 1.6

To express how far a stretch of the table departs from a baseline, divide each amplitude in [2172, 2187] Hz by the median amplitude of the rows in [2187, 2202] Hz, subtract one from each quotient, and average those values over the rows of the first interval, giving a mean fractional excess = 0.059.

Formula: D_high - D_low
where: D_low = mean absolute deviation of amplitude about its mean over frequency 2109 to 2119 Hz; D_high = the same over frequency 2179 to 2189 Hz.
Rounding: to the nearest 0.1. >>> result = -6.3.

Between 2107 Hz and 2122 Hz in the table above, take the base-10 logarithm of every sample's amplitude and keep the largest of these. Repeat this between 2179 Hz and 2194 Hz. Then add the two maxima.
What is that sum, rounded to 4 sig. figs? 3.340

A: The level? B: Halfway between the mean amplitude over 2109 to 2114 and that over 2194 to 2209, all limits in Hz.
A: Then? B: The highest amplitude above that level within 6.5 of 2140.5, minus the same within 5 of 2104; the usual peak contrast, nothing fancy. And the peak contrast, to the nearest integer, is 10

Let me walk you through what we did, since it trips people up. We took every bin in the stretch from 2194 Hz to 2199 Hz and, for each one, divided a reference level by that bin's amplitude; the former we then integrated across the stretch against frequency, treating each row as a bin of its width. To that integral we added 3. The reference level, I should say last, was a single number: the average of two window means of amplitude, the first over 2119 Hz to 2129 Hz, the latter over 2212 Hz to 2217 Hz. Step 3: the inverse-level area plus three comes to 9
